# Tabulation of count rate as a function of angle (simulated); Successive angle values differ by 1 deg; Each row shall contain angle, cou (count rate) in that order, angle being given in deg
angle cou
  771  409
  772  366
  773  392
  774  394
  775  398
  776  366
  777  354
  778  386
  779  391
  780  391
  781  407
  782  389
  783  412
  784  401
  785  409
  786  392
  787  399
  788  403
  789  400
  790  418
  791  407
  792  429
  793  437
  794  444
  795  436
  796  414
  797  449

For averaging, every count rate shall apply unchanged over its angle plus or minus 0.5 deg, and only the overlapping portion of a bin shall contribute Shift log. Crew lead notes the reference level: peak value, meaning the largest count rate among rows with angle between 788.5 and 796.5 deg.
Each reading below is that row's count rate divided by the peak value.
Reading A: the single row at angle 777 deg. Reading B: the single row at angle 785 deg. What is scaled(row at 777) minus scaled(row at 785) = -0.12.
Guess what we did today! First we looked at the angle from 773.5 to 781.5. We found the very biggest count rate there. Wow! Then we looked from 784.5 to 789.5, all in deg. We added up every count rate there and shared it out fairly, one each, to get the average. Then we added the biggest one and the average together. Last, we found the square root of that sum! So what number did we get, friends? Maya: 28.4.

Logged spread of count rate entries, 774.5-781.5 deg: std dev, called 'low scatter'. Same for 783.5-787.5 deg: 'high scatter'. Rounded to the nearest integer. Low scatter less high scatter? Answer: 11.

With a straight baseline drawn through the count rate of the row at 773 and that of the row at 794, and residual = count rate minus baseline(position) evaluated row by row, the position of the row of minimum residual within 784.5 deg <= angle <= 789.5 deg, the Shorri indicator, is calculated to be 786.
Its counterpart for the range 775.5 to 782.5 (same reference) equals 777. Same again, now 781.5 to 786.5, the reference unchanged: 786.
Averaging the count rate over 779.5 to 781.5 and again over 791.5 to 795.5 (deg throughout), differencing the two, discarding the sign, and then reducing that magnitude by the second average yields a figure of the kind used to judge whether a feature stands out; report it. -399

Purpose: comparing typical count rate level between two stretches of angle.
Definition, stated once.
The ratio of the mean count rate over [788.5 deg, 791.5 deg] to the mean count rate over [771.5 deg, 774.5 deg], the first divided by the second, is 1.06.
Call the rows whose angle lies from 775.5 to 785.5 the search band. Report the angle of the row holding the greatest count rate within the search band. 783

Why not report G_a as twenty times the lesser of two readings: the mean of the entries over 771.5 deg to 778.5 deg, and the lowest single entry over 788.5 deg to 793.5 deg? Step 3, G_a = 7589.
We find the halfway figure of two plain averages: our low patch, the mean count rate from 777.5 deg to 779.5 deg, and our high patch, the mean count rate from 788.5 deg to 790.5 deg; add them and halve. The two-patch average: 399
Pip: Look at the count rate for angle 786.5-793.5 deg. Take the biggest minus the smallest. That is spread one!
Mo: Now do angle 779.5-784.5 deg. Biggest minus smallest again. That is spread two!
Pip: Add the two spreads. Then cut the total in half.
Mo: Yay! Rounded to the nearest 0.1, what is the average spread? 30.5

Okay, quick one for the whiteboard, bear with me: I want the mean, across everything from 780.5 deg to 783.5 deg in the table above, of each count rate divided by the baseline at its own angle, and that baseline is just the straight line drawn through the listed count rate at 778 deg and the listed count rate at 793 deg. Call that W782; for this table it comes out 1.01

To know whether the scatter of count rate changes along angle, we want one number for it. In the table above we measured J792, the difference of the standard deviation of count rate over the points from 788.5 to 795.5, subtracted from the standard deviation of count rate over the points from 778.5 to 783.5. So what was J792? -6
